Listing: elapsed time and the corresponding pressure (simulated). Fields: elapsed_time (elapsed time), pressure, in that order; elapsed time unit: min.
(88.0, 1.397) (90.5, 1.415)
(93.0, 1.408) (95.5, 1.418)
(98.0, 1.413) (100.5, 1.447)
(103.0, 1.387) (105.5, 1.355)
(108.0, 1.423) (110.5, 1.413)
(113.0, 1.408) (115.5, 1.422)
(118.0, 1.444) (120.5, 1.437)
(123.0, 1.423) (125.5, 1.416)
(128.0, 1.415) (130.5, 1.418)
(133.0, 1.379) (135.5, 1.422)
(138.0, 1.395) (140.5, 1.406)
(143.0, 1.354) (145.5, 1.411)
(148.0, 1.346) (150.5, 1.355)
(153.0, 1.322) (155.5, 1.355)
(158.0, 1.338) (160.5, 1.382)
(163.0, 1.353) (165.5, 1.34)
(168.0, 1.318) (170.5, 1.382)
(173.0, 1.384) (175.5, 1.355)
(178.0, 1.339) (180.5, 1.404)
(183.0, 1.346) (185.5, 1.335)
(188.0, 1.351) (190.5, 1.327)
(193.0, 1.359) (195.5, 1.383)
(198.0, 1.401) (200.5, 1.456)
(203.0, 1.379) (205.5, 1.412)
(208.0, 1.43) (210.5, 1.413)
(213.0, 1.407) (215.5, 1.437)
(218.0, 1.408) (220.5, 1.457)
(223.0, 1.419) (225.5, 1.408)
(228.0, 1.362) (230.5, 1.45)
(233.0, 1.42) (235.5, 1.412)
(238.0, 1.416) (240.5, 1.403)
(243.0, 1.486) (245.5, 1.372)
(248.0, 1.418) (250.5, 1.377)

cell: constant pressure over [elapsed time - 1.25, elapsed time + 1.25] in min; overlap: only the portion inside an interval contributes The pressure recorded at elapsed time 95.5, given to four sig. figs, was 1.418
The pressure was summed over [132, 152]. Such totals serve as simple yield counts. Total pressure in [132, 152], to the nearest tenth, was 11.1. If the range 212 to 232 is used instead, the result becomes 11.3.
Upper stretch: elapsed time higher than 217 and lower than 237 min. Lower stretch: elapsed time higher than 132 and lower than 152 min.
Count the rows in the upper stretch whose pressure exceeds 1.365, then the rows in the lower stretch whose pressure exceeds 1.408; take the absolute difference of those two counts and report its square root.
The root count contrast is 2.2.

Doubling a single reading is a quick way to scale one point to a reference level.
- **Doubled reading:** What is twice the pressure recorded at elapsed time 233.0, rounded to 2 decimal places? 2.84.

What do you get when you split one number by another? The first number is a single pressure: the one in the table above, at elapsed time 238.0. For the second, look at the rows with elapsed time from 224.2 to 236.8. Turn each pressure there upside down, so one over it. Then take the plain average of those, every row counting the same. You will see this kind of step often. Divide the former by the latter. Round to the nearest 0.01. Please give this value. 2.00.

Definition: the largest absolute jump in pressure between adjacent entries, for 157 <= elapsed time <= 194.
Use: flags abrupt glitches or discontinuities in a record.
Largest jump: 0.065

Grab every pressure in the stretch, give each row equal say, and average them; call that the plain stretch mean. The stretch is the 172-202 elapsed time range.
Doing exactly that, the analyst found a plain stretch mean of 1.37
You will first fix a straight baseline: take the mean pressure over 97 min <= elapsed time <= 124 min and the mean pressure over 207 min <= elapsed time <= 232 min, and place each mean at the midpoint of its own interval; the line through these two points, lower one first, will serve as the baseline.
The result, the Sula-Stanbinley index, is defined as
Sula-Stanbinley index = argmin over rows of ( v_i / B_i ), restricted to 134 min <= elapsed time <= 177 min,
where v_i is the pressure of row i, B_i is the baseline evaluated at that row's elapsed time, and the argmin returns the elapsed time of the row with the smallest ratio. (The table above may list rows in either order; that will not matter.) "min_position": 168.0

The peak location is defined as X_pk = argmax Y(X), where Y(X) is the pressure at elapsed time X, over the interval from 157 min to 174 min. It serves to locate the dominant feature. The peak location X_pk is 173.0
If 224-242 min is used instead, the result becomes 230.5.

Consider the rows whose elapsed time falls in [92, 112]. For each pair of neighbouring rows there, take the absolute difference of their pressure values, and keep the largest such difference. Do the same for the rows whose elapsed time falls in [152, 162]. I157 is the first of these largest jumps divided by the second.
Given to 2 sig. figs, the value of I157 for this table 1.5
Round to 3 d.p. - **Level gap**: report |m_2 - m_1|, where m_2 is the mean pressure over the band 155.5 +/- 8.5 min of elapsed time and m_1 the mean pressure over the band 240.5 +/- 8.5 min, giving 0.068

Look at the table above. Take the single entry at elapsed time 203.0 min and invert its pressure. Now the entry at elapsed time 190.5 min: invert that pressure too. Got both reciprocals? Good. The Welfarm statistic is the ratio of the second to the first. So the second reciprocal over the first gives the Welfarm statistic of 1.04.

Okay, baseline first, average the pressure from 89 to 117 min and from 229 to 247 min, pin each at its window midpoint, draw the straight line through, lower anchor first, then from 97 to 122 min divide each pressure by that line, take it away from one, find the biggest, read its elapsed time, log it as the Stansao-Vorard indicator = 105.5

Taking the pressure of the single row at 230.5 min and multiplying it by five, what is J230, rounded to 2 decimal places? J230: 7.25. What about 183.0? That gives 6.73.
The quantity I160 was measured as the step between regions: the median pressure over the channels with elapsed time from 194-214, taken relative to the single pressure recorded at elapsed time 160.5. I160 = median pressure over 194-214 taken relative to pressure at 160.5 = 0.03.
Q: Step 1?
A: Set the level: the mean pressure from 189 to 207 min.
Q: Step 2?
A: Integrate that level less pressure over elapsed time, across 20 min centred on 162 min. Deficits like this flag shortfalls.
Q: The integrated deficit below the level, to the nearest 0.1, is 0.8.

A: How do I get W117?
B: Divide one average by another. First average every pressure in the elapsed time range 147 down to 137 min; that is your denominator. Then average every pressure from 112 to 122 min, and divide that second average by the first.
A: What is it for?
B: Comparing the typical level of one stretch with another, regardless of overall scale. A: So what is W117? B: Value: 1.03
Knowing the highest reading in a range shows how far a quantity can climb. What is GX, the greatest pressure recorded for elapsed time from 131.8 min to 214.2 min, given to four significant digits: 1.456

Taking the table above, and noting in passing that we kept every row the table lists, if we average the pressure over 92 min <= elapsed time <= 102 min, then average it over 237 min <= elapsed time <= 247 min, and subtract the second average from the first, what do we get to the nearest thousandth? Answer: 0.002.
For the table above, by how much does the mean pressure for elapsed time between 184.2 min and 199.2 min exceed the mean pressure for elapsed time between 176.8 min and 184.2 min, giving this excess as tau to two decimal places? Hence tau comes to 0.00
